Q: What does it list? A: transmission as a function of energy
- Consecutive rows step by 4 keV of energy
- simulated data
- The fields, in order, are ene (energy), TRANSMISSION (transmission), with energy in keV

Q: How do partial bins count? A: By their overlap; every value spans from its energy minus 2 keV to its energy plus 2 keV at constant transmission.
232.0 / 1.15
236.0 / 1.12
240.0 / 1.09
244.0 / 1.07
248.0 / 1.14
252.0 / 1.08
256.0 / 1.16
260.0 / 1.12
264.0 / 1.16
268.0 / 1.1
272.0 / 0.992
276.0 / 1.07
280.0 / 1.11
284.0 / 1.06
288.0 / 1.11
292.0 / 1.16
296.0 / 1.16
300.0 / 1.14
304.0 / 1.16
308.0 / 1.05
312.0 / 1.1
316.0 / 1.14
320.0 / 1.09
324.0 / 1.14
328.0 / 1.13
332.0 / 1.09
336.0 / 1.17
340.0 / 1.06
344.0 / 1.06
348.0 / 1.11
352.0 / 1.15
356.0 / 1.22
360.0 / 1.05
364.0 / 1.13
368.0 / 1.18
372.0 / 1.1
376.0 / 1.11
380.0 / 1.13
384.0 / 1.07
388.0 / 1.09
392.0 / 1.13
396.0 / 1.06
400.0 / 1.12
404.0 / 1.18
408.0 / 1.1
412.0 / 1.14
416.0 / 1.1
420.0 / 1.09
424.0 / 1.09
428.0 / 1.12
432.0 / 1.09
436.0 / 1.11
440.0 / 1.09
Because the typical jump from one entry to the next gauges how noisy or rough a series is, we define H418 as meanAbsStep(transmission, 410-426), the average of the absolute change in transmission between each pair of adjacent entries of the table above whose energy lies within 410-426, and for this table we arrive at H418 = 0.017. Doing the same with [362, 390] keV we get 0.040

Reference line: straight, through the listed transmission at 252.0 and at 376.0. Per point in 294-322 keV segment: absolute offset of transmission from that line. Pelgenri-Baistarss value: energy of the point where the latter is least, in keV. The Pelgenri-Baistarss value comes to 312.0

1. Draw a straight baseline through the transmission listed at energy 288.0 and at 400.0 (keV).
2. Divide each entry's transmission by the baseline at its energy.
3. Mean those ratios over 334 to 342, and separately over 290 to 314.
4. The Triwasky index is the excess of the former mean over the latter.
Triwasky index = -0.015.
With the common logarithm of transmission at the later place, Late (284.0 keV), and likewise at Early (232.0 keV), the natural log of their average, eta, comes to -3.15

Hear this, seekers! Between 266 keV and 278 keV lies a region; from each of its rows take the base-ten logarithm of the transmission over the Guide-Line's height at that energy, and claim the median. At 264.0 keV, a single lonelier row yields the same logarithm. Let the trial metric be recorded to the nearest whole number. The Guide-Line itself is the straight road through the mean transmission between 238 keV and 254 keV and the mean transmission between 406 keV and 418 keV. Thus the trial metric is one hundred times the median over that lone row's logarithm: -47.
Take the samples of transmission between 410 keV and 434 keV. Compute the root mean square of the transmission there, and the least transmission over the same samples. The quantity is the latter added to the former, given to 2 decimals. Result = 2.20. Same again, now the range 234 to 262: 2.18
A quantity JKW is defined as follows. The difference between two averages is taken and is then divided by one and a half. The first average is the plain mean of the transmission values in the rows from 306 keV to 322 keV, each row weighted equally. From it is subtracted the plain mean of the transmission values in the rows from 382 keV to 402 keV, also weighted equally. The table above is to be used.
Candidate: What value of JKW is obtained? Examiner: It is 0.001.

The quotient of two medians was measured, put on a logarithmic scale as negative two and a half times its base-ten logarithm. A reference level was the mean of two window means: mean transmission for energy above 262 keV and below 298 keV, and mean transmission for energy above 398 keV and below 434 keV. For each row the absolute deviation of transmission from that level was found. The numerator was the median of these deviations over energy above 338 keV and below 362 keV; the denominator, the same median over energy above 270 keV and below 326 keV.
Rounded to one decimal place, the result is -0.4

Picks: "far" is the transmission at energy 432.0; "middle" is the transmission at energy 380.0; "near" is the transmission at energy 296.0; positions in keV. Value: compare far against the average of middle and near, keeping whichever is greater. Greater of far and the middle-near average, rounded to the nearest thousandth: 1.145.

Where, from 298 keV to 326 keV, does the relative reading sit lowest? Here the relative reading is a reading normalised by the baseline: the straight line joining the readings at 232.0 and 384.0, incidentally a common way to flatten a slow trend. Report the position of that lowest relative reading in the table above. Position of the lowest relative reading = 308.0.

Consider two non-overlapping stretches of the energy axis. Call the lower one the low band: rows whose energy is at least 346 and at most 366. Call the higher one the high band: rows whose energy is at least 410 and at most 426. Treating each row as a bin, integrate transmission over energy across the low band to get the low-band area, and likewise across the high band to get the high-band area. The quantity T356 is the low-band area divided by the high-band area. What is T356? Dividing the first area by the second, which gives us 1.3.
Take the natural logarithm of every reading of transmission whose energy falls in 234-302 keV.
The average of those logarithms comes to 0.102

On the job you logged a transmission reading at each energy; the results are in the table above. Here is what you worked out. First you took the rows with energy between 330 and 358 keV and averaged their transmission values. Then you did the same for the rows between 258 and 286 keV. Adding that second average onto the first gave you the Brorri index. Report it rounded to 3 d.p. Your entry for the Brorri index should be 2.210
